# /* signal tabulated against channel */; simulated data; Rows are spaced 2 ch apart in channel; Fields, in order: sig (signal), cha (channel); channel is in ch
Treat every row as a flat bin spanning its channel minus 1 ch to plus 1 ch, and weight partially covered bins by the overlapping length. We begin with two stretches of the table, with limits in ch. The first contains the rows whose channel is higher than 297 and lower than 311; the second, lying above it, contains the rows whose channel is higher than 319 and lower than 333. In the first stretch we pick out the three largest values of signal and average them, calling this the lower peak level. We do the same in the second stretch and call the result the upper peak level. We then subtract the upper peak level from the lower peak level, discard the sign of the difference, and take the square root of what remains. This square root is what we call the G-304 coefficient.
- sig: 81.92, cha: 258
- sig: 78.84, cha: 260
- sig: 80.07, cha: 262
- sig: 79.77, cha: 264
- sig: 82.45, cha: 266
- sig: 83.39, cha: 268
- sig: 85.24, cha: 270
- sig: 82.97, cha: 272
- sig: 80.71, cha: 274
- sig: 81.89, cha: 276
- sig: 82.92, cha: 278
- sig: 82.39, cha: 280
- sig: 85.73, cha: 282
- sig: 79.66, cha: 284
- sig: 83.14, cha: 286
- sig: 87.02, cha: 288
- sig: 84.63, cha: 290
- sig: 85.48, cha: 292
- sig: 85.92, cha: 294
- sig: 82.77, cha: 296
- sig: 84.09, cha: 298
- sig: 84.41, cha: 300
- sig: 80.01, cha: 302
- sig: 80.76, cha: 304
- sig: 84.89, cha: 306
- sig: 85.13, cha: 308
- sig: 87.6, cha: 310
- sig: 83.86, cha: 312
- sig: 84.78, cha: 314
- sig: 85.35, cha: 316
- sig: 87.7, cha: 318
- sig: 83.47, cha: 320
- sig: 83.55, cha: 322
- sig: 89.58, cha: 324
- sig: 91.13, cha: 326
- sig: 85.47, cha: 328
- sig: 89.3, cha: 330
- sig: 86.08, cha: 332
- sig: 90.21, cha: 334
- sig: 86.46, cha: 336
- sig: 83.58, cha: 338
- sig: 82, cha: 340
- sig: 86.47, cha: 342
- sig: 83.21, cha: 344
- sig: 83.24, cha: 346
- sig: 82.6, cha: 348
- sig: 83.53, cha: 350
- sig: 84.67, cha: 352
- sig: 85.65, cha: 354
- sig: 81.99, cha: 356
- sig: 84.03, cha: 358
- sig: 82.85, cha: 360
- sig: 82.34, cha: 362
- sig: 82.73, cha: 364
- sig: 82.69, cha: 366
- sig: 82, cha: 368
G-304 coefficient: 2.0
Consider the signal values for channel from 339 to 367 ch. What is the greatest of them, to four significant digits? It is 86.47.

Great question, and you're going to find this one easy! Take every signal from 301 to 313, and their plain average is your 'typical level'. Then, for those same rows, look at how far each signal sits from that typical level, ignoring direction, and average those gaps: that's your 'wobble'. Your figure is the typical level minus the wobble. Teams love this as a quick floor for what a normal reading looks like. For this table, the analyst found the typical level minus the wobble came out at 81.5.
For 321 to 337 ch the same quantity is 85.4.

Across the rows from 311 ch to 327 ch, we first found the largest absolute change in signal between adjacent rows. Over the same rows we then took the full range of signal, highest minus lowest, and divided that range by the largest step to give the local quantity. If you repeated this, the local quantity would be 1.27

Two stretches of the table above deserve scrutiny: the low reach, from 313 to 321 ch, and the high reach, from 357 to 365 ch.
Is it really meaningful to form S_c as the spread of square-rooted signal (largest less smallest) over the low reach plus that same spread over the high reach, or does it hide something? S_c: 0.32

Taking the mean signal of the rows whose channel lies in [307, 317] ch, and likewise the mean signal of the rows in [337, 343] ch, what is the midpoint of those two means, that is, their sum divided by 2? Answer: 84.7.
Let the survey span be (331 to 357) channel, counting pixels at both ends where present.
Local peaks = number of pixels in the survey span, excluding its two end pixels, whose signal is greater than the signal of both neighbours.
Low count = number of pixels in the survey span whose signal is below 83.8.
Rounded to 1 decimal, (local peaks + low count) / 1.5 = 7.3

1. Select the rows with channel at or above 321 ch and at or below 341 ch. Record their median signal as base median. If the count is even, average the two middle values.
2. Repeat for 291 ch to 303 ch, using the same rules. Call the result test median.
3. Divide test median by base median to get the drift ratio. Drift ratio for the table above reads 0.98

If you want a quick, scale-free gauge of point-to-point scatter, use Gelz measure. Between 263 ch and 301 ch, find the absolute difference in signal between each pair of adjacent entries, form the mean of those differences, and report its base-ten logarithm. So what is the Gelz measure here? 0.32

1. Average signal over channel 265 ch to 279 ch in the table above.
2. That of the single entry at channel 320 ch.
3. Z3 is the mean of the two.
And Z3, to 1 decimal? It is 83.1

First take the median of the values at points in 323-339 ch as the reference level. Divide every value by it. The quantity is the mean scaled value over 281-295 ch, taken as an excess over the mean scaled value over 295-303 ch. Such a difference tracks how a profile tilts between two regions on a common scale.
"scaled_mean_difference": 0.019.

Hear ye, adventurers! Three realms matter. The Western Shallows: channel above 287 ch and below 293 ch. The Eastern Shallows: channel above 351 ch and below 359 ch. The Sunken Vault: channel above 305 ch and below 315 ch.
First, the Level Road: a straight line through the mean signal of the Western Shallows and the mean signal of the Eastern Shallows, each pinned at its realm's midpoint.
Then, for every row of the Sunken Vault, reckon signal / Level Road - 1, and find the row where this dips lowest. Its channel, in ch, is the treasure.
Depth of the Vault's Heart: 312 ch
